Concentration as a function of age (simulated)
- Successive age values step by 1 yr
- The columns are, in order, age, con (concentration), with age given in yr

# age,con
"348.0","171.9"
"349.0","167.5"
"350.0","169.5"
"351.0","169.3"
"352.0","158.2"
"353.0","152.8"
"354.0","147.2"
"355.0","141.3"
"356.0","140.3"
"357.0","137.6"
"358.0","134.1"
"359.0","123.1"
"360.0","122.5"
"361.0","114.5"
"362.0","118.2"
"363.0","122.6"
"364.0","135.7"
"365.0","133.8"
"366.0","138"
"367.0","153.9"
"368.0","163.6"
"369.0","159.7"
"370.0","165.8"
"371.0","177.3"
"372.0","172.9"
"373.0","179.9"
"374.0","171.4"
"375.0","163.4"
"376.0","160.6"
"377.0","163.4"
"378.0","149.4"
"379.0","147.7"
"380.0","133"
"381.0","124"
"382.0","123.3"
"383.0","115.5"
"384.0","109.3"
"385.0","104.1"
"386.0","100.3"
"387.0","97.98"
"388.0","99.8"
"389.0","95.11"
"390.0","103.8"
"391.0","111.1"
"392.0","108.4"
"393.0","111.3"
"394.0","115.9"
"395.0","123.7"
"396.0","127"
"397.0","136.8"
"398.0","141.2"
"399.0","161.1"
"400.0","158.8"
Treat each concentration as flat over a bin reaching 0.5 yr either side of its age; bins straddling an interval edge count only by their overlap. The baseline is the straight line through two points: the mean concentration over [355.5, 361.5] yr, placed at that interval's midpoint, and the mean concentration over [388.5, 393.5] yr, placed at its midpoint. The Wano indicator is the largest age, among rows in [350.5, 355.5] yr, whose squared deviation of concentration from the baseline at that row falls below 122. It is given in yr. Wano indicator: 355.0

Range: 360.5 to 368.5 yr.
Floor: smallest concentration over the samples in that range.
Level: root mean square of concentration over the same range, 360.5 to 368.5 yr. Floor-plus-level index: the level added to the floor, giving 250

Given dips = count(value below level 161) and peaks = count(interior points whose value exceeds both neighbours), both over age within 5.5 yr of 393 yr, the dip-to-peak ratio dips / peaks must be 11.0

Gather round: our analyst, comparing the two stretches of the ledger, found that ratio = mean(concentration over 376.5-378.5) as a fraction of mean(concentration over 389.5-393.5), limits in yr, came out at 1.44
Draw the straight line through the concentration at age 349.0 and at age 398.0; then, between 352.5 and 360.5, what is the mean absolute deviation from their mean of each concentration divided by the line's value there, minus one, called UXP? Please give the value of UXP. 0.04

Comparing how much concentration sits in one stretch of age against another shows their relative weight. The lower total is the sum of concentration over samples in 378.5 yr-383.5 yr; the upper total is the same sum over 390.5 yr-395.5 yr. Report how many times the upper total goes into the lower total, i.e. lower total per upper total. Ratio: 1.13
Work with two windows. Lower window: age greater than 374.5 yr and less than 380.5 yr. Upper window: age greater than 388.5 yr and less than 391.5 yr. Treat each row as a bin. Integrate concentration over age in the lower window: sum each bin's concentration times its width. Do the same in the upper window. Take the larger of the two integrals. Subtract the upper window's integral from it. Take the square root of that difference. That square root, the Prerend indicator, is 25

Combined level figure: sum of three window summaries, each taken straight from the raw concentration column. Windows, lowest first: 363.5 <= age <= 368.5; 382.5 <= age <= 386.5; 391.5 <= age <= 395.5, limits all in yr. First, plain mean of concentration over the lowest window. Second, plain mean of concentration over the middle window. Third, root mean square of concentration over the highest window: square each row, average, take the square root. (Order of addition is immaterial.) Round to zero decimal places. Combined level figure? 367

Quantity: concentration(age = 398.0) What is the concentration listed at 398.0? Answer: 141.2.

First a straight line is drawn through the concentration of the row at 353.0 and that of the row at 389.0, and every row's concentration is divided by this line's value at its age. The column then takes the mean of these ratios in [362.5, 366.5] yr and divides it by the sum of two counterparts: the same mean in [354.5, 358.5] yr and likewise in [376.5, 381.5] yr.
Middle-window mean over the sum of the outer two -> 0.44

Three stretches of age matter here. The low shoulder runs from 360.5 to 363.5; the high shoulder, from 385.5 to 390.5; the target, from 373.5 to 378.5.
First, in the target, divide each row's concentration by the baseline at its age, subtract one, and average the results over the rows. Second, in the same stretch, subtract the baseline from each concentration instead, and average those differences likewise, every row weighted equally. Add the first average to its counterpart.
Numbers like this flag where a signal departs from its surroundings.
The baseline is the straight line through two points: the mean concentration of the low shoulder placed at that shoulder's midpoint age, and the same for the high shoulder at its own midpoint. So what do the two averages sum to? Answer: 54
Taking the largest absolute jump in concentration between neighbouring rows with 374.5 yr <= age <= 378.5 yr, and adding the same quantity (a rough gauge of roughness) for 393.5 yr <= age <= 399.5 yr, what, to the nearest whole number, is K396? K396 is 34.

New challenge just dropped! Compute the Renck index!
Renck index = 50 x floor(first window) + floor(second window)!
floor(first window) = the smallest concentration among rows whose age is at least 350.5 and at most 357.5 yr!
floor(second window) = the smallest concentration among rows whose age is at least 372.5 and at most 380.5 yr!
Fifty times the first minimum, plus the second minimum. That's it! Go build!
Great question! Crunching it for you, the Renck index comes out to 7013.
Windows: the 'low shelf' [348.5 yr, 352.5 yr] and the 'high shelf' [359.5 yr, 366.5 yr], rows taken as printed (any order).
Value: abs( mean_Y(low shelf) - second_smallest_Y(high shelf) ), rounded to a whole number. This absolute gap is 48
